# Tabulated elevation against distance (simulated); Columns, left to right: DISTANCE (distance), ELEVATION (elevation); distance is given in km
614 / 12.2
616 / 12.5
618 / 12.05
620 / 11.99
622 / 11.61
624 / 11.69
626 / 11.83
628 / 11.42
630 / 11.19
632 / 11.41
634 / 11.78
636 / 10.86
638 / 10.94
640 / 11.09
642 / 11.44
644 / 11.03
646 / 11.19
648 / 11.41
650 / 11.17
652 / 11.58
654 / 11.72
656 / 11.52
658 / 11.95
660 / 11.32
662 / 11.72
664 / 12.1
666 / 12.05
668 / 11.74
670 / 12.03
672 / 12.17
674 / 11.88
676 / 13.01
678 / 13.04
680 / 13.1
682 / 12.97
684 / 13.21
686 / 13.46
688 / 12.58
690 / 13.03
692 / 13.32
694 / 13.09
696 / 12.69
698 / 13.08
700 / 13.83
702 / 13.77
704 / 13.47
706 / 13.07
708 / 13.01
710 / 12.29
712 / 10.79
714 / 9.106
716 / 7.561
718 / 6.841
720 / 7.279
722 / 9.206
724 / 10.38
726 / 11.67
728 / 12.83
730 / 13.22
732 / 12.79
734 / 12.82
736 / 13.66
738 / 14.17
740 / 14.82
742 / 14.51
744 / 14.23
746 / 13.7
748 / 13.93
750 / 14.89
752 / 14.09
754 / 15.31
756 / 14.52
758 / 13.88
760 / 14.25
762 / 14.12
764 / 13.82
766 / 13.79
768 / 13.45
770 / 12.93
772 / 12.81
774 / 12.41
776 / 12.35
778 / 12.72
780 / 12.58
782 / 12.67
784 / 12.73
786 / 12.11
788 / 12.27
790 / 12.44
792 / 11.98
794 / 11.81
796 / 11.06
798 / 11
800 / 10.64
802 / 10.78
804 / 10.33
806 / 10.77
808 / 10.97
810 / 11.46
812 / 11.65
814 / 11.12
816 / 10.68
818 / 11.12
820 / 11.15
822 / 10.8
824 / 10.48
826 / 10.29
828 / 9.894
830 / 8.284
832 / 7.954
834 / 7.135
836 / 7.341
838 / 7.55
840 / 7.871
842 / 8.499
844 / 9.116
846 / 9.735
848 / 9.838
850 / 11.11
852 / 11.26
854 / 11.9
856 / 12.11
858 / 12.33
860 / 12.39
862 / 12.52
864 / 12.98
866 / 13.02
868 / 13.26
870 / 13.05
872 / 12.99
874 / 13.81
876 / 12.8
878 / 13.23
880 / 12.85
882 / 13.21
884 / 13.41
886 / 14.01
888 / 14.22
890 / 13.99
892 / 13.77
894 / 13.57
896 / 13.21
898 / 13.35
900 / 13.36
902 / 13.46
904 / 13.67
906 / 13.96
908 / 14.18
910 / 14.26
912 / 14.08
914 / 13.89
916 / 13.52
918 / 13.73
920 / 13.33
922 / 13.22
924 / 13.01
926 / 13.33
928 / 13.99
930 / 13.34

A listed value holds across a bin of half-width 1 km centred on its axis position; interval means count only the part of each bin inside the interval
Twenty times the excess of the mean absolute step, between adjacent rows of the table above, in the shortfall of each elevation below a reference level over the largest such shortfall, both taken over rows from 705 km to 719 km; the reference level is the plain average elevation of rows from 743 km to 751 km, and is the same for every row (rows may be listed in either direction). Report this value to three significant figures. -126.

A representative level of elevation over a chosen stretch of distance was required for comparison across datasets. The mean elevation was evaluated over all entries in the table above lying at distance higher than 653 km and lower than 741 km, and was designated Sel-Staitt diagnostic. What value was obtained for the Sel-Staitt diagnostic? 12.1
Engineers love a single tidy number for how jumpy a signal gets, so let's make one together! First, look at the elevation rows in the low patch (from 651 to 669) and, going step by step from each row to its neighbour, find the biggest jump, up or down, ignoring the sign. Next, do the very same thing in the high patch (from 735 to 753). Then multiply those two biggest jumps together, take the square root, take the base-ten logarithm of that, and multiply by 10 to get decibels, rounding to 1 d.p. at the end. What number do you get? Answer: -1.1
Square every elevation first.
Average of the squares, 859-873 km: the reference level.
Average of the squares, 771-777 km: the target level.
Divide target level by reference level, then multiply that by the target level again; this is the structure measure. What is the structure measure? 148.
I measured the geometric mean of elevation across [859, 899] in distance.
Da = 13.3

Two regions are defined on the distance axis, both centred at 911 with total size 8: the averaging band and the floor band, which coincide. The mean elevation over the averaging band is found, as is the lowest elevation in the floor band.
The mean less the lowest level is 0.21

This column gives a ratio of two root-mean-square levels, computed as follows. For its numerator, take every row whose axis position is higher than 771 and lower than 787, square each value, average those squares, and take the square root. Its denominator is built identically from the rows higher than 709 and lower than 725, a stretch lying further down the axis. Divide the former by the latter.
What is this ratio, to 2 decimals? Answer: 1.34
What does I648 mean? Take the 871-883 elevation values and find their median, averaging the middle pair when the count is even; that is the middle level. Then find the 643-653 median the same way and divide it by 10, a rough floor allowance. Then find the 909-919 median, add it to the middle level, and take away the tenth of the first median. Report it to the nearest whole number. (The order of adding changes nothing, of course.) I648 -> 26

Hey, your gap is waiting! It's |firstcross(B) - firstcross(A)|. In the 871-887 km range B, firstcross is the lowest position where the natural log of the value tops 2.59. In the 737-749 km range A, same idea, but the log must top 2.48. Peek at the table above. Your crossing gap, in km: 136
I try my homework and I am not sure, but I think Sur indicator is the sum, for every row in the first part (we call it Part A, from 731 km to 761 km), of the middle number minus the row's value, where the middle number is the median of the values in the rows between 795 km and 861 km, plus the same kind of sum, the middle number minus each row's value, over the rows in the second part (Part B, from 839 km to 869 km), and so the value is -56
